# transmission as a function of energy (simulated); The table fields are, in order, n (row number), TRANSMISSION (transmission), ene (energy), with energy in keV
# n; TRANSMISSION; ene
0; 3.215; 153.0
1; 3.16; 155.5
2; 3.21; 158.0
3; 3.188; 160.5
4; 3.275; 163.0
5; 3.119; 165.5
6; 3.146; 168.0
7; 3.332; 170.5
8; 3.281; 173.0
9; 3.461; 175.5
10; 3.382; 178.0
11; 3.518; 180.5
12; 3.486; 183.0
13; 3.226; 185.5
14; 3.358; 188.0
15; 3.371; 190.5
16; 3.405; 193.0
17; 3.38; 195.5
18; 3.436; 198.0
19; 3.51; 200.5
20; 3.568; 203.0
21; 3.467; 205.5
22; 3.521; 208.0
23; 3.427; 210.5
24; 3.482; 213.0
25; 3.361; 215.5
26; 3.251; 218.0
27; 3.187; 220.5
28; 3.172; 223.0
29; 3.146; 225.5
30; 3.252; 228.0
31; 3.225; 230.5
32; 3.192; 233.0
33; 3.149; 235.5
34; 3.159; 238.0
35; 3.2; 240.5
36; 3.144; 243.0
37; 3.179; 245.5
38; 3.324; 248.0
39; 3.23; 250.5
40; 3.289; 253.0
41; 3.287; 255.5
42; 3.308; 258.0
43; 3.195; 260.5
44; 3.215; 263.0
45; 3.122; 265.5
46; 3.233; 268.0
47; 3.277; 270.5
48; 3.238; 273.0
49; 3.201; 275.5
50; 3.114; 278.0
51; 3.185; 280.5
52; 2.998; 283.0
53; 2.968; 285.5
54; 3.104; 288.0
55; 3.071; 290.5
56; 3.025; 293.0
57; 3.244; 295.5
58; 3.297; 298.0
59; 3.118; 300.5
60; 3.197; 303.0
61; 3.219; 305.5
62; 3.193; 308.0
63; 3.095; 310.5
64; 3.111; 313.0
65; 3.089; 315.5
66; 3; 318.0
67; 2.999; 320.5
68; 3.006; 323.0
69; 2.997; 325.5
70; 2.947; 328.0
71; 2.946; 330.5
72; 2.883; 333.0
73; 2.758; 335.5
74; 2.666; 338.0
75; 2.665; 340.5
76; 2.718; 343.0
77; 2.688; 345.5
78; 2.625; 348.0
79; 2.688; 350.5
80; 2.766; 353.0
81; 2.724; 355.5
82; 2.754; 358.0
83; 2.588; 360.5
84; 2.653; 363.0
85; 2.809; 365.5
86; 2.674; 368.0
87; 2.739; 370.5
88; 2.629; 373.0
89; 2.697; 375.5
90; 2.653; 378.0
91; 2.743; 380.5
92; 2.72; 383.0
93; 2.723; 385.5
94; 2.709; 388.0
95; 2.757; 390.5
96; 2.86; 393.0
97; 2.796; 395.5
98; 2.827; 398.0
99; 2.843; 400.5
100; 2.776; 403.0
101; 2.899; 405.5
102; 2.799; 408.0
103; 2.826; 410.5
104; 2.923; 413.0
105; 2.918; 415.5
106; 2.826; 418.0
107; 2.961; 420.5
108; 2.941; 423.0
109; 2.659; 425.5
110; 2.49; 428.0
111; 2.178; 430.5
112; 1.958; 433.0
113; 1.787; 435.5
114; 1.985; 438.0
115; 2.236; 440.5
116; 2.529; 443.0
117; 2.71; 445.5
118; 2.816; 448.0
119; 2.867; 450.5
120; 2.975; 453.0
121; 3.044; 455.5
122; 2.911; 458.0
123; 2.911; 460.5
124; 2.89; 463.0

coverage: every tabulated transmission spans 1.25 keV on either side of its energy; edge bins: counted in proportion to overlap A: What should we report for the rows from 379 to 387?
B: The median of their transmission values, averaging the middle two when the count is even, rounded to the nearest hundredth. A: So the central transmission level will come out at 2.72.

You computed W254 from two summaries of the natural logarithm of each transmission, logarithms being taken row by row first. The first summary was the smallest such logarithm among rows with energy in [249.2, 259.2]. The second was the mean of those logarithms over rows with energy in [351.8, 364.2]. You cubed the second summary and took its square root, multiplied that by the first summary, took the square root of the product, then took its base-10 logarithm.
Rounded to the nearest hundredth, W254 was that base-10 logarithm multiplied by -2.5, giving -0.08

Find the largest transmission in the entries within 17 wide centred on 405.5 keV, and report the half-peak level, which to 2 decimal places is 1.46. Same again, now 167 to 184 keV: 1.76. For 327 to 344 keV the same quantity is 1.47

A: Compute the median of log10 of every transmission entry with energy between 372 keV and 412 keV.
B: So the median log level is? 0.44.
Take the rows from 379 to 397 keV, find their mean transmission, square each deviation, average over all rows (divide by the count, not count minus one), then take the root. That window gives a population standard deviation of 0.049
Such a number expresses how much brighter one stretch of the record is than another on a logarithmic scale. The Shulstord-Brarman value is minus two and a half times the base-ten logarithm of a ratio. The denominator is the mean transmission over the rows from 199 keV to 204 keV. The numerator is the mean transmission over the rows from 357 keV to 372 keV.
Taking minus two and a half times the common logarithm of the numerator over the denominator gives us 0.29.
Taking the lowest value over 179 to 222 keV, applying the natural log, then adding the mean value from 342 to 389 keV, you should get 3.9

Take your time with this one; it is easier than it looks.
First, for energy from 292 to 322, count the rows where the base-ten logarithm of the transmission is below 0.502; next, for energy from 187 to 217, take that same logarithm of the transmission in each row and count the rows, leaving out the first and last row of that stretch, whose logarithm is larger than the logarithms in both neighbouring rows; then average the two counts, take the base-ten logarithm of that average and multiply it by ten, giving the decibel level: 7.4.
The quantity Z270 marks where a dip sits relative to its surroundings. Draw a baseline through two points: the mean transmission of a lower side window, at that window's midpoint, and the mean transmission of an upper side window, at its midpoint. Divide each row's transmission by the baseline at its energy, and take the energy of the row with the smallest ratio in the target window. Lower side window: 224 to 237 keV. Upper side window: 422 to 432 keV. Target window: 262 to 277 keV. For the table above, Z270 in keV 265.5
